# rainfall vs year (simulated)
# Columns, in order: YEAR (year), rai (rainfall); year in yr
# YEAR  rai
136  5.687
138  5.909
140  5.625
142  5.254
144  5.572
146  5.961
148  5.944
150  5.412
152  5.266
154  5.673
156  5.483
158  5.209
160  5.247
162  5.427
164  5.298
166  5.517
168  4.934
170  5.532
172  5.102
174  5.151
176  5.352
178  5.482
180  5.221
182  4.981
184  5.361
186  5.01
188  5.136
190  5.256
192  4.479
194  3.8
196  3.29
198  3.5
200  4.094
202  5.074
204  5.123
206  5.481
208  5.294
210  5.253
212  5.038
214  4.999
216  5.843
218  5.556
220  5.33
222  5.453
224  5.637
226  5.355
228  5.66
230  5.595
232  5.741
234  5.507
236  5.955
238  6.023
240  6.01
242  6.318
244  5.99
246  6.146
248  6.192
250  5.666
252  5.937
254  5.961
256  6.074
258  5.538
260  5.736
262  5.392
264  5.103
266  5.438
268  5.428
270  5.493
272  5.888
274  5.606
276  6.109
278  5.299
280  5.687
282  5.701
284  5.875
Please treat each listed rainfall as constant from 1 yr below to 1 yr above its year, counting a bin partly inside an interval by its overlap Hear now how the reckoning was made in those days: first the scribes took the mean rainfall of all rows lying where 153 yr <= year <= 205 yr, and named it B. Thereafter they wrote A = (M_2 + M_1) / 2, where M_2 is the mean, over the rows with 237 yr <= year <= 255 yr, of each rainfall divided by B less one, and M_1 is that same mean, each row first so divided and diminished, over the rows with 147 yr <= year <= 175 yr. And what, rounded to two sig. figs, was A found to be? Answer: 0.14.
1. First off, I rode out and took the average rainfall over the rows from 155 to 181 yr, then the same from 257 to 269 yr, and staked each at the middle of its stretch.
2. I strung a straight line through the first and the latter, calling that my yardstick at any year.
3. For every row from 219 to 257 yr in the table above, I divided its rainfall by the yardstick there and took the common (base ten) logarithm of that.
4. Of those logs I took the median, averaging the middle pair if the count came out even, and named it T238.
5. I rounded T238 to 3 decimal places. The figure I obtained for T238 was 0.039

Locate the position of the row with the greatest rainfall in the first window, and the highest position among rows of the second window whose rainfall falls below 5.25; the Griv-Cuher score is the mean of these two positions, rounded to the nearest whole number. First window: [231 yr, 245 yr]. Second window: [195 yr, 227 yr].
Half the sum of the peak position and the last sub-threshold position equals 228 yr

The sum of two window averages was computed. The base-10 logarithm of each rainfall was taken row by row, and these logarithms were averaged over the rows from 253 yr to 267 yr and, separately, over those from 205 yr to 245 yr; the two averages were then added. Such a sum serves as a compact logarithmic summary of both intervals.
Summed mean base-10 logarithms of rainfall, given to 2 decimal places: 1.50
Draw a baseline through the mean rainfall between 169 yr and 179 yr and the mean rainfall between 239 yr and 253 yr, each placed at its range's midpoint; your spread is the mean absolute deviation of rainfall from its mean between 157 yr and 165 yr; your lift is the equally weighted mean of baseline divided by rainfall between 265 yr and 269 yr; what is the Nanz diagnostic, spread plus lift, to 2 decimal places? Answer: 1.22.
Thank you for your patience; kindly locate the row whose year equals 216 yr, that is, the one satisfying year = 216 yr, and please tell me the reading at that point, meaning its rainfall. 5.843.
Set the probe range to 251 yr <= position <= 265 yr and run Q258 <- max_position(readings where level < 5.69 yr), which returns 264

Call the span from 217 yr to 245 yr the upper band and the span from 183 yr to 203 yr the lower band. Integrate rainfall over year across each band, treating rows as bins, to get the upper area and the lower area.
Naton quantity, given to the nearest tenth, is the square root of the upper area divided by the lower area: 1.3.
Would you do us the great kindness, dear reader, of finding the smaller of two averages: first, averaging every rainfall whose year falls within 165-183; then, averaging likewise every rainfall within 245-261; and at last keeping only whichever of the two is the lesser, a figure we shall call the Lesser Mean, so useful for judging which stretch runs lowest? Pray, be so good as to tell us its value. 5.25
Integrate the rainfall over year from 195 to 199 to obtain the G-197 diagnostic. 14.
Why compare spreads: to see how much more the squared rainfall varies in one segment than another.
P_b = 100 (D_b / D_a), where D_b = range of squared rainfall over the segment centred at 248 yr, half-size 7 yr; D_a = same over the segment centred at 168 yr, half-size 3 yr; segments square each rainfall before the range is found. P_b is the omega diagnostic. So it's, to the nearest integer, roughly 125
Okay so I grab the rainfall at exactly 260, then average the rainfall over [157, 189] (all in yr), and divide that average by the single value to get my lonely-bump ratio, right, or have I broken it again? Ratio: 0.91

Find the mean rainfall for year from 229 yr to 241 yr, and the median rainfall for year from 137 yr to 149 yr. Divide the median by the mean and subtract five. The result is -4.01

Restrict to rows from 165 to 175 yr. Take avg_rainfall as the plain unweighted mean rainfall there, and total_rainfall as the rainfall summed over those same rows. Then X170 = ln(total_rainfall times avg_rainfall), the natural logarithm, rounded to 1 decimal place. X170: 4.9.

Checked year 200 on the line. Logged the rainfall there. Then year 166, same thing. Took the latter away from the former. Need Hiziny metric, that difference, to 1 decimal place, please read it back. -1.4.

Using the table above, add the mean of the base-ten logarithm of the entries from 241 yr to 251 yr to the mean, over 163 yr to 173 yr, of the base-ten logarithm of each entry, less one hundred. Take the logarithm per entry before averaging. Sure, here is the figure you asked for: -98.5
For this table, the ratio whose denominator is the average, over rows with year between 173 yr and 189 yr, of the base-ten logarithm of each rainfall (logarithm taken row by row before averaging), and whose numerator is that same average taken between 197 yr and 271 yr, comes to 1.03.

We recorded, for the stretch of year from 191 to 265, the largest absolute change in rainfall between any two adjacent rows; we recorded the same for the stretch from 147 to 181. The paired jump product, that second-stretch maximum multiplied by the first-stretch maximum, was 0.6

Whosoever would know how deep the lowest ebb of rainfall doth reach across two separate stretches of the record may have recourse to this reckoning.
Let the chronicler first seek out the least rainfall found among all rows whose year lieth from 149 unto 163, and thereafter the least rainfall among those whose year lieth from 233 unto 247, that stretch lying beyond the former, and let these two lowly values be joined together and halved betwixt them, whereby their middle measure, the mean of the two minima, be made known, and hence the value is 5.4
